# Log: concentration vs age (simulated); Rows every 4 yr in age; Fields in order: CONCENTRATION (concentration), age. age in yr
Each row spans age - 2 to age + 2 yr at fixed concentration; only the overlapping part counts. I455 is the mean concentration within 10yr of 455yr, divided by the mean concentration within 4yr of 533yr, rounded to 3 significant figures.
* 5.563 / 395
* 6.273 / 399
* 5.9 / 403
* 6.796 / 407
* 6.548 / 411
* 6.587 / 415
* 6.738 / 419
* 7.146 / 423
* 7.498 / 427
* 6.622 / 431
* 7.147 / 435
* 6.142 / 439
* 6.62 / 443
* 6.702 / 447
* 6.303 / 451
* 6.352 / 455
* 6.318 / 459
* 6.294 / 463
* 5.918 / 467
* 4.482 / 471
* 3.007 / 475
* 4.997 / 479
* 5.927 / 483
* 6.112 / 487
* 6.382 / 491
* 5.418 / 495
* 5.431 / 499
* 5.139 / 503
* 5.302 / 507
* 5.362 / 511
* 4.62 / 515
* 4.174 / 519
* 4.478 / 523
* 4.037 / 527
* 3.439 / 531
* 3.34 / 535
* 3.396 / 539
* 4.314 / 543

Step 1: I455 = 1.89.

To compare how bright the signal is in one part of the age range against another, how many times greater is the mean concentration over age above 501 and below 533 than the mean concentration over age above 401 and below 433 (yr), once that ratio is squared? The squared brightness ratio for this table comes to 0.46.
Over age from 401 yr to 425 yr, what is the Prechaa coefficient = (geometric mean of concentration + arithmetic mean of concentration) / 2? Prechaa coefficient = 6.6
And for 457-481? 5.1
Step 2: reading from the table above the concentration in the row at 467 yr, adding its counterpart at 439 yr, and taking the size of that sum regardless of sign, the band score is 12.1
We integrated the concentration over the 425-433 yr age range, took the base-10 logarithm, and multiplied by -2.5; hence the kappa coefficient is -4.38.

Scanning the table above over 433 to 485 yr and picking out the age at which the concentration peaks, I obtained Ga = 435 yr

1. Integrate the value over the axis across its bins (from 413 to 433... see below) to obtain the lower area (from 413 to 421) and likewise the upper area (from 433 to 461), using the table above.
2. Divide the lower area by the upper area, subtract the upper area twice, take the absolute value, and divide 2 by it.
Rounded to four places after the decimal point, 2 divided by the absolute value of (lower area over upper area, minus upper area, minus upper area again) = 0.0055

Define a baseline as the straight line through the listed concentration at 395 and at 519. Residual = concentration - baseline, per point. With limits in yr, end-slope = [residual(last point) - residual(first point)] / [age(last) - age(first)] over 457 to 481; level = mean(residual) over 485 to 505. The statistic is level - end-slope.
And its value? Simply 1.3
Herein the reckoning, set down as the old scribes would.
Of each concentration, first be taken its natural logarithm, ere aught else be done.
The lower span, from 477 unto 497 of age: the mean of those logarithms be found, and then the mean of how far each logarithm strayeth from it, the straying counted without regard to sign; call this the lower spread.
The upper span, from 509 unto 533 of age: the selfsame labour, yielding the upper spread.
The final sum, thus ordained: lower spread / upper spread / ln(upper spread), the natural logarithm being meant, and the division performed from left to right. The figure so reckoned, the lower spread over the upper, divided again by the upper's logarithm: -0.33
